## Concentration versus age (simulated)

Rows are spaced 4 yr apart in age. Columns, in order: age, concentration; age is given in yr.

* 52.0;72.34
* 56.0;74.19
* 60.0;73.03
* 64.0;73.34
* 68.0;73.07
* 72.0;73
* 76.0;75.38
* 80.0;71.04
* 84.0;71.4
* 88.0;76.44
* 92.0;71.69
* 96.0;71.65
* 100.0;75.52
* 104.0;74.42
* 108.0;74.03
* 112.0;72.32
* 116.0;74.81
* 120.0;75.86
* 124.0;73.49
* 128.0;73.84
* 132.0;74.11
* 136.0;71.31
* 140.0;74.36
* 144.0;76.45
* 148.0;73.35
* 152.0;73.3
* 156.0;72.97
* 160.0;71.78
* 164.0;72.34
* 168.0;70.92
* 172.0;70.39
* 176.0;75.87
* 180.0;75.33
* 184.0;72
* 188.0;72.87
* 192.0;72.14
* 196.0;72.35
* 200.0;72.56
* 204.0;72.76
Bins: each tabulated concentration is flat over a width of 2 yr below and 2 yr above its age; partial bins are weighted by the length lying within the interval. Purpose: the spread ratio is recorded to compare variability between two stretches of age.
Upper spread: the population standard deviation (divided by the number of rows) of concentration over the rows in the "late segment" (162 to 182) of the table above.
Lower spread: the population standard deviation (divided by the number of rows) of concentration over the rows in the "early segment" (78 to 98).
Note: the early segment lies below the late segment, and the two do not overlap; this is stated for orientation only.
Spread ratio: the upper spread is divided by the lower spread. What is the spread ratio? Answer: 1.12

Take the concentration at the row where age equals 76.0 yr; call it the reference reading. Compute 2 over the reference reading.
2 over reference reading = 0.0265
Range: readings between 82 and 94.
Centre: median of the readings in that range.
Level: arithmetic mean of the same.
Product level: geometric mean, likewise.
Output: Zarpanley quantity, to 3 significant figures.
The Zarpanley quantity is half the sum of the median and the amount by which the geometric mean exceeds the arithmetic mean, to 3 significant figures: 35.8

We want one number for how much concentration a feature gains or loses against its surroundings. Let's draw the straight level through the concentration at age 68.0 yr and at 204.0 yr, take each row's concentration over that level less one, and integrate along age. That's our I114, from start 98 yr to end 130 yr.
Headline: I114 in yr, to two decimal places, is 0.58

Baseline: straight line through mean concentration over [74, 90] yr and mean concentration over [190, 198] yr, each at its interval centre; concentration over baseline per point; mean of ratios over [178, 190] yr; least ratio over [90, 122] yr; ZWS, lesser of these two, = 0.976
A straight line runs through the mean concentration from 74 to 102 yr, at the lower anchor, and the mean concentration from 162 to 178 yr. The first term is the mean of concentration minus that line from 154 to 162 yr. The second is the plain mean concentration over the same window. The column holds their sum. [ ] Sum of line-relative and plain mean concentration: 72.2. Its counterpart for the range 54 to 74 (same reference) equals 73.1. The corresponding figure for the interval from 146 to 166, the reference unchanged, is 73.0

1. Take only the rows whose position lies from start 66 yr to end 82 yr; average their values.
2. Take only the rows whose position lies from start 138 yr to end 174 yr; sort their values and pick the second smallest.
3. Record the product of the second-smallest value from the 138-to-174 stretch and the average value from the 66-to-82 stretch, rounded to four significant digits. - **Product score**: 5186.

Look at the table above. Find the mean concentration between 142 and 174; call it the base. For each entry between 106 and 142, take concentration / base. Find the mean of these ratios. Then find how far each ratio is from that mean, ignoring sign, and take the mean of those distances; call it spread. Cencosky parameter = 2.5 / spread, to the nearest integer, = 192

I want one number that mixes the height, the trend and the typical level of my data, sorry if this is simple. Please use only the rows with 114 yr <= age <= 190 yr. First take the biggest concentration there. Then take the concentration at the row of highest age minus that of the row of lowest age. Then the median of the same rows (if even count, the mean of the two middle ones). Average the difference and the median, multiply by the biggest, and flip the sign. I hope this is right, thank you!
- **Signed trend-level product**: -2730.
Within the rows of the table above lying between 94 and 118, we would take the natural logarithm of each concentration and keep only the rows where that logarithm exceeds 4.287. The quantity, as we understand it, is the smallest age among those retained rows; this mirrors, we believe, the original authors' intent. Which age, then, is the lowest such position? 100.0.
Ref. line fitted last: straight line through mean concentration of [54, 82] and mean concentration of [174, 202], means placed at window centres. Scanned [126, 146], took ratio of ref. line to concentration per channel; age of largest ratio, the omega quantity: 136.0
